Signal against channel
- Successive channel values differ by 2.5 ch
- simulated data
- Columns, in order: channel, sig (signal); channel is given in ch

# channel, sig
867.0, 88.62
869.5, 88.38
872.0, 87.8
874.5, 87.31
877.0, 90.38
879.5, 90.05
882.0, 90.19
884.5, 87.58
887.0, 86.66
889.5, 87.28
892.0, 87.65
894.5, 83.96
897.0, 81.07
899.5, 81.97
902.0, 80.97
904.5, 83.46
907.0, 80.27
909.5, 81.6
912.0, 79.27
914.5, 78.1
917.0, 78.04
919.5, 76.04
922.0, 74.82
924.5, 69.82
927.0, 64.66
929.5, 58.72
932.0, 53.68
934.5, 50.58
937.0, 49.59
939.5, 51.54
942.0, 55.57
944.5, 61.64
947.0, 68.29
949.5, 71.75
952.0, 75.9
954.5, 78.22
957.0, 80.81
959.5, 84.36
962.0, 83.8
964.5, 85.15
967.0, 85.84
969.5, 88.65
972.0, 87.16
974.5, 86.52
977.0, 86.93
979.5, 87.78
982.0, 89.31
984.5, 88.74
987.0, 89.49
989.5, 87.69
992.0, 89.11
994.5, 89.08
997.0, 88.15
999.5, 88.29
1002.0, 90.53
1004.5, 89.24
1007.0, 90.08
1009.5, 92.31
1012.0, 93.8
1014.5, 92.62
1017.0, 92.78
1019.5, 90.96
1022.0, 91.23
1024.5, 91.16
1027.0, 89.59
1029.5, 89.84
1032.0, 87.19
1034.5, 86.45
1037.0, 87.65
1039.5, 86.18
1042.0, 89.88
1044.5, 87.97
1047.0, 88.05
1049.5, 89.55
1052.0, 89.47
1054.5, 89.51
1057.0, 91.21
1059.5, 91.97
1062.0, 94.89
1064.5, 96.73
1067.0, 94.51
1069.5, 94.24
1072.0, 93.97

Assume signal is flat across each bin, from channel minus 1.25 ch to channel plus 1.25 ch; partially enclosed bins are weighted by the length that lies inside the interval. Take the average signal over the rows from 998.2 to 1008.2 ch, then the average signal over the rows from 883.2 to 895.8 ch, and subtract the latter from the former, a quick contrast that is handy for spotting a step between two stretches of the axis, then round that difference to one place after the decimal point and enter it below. 2.9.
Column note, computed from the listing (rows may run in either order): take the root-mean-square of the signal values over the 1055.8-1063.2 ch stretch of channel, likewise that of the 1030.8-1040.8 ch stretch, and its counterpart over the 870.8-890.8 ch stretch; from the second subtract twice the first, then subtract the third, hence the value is -187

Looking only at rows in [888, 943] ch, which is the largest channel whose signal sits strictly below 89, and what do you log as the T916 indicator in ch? 942.0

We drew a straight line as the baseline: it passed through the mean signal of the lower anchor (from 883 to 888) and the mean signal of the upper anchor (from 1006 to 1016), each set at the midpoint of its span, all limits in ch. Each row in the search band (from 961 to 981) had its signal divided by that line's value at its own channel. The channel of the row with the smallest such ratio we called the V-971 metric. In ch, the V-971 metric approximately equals 962.0 ch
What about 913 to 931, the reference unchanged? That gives 929.5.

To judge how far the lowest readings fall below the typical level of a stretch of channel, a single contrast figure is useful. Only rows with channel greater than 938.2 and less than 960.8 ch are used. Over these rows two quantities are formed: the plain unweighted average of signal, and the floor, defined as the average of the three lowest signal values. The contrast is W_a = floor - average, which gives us -14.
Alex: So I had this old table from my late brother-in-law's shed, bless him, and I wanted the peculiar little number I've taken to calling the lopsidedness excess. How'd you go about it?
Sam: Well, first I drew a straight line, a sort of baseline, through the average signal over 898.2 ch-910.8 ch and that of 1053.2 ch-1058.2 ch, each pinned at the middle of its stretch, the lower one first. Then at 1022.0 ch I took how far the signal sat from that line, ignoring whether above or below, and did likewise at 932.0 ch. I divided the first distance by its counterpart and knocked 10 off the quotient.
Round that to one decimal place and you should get -9.9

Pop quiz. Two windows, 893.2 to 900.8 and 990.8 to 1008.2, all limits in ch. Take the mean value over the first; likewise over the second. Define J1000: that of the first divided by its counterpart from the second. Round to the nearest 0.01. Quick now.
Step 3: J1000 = 0.92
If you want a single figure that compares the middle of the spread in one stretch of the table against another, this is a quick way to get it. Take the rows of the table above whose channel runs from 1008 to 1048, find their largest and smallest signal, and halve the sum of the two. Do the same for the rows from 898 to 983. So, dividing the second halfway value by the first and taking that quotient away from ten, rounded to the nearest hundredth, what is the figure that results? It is 9.23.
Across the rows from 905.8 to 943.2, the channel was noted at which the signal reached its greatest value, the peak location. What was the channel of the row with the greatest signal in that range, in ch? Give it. 909.5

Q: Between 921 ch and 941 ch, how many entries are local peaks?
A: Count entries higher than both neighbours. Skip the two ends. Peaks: 0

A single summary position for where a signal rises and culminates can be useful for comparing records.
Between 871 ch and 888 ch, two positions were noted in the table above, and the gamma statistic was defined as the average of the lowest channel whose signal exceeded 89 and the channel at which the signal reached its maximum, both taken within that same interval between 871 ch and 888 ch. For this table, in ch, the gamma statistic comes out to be 877.0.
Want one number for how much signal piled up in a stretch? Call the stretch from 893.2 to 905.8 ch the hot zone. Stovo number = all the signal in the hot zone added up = 411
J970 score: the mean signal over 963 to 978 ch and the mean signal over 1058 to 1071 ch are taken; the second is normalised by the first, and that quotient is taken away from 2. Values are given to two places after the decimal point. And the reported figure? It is 0.91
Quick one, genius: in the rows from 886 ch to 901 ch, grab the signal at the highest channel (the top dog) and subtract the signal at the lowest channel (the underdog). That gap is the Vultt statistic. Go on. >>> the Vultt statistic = -4.7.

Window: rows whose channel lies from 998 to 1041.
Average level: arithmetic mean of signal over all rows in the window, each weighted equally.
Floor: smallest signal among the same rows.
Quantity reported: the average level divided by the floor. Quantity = 1.04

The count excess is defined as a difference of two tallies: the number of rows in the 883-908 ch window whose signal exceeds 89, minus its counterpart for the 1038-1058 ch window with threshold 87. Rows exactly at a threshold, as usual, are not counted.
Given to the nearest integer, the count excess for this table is -7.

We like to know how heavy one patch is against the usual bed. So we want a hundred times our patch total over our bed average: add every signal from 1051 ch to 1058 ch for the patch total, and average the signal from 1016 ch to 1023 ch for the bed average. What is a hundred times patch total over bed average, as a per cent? 295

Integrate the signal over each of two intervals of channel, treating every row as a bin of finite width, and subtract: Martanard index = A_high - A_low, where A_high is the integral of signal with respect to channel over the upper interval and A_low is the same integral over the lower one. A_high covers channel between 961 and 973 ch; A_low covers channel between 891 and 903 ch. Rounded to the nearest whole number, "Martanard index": 37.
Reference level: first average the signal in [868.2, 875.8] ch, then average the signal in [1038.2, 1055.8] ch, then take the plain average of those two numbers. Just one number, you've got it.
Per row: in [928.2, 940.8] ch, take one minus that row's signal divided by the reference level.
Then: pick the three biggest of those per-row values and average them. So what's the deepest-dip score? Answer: 0.43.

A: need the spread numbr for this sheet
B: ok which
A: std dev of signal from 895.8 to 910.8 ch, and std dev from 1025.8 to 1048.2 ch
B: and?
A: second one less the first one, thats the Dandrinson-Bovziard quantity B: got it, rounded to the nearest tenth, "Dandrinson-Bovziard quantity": 0.3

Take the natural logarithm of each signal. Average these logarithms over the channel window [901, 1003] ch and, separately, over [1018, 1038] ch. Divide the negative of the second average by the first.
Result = -1.04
